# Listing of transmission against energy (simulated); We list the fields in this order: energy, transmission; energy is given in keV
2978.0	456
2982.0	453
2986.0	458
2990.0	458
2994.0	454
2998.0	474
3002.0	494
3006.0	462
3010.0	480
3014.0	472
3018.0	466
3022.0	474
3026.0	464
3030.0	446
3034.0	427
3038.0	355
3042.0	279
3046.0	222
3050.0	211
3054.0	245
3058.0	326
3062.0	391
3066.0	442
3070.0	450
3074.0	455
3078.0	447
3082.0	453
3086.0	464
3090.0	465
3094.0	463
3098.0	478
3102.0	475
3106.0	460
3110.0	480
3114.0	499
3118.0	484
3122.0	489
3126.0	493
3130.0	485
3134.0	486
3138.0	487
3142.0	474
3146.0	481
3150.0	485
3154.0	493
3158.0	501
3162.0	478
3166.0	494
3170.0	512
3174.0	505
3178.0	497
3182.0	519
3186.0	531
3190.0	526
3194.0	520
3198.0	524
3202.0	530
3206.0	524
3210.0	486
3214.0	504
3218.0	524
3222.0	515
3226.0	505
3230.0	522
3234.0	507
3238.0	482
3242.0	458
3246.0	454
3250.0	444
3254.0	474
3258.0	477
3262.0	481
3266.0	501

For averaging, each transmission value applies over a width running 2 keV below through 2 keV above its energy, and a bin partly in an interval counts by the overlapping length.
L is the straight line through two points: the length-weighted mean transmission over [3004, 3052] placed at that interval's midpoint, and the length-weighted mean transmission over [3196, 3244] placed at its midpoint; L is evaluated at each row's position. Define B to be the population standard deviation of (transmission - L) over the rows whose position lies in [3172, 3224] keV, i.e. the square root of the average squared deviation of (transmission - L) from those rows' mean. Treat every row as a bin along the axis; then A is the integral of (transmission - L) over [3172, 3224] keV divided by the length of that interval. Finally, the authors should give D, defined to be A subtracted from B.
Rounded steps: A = 22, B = 16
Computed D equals -6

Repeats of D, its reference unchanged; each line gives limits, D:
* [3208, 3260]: 58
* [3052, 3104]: 57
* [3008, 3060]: 134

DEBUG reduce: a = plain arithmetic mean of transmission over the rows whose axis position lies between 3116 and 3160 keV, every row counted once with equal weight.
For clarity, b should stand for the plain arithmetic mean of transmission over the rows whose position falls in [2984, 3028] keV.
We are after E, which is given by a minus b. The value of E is 18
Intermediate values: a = 487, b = 469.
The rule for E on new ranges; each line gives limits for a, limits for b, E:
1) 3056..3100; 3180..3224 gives -79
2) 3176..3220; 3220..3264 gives 33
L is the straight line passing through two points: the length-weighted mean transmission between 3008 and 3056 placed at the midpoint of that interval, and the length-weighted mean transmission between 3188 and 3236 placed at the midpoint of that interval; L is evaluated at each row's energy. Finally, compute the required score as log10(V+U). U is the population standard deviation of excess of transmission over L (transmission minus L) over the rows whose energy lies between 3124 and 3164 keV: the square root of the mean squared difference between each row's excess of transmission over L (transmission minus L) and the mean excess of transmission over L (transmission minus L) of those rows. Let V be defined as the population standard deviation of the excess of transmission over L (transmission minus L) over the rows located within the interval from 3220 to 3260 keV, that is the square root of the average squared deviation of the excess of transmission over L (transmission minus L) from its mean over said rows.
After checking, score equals 1.6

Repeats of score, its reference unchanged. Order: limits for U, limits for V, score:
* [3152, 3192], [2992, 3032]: 1.4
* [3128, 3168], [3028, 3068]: 2.0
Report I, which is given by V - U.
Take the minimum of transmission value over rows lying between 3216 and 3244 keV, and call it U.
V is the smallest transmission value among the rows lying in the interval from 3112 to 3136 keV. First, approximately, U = 458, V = 484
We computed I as 26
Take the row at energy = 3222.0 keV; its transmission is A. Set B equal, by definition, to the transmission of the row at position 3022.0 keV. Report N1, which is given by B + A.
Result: 989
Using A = 515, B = 474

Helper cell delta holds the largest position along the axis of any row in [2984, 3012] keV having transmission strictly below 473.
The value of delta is 3006.0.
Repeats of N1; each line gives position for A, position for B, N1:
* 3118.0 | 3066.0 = 926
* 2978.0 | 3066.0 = 898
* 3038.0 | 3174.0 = 860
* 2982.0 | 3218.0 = 977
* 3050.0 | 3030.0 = 657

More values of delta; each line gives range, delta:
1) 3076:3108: 3106.0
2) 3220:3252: 3250.0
